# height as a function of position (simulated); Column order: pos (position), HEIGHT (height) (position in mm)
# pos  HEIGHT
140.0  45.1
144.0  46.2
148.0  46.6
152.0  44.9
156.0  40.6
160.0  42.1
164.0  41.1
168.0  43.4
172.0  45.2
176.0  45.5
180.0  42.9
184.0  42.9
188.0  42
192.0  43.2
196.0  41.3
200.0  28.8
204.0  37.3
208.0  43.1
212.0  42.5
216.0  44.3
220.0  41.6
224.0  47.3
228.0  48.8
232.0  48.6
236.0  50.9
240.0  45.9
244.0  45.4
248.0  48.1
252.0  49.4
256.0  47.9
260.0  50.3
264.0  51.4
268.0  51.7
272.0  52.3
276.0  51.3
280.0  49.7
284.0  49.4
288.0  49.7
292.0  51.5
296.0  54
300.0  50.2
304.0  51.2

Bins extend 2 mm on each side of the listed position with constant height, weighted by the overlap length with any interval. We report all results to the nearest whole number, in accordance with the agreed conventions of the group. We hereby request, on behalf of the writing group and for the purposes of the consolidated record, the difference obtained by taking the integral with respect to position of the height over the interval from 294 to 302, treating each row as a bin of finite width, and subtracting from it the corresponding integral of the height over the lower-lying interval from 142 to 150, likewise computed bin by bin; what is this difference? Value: 46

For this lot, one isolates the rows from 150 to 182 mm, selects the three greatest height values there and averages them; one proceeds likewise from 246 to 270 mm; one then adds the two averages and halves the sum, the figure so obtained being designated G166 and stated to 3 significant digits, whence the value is 48.2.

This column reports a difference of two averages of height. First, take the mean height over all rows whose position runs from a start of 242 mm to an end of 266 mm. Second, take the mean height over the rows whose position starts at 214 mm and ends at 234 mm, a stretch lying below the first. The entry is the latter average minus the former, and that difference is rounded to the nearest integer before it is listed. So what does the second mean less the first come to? -3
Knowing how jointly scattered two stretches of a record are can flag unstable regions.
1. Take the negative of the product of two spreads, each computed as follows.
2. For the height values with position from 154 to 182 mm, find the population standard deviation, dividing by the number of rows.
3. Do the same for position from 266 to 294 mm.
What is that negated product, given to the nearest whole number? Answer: -2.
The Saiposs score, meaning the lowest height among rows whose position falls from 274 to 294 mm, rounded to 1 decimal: 49.4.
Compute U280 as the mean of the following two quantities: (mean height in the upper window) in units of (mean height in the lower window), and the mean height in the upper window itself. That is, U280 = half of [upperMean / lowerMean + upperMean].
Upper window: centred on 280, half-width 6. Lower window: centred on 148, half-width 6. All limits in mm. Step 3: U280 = 25.6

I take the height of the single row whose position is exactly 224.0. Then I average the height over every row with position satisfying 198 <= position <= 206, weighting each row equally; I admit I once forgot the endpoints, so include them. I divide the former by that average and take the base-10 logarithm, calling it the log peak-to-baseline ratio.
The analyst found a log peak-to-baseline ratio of 0.16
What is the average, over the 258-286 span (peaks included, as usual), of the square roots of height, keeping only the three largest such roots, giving 7.2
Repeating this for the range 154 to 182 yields 6.7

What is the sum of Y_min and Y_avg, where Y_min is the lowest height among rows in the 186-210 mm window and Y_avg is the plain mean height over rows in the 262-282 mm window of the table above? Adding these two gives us 80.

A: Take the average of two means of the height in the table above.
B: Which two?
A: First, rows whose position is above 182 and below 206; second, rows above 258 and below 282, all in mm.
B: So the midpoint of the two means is 45.2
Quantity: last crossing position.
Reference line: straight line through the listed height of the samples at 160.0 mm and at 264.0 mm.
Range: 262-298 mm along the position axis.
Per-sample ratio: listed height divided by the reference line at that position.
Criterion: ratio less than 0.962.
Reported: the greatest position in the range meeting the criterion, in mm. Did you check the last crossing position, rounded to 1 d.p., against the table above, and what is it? 292.0 mm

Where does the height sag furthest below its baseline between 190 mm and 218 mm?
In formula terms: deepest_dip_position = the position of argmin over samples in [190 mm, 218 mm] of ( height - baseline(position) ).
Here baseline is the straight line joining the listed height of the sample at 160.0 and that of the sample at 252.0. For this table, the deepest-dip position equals 200.0 mm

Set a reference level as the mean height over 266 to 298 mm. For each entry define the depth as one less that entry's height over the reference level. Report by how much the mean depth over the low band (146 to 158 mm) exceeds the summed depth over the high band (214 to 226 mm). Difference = -0.26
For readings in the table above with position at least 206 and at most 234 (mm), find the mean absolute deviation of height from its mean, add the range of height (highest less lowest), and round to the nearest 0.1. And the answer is 9.8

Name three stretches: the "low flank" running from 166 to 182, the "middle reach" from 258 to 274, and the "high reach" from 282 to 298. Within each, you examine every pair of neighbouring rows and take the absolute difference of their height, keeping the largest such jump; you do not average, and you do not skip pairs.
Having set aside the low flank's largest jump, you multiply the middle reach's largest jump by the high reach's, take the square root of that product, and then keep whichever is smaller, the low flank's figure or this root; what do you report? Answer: 1.7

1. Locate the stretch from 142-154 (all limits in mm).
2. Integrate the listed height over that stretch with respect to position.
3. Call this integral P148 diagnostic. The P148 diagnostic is 551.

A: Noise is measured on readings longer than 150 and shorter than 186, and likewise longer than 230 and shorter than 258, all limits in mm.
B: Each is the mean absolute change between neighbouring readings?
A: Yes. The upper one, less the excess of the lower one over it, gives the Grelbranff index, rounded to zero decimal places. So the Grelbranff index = 3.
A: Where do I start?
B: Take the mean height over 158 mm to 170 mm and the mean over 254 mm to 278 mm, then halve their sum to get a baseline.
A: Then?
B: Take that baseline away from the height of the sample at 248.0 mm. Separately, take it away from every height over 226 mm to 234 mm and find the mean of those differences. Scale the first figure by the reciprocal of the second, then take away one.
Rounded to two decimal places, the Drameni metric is -0.27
